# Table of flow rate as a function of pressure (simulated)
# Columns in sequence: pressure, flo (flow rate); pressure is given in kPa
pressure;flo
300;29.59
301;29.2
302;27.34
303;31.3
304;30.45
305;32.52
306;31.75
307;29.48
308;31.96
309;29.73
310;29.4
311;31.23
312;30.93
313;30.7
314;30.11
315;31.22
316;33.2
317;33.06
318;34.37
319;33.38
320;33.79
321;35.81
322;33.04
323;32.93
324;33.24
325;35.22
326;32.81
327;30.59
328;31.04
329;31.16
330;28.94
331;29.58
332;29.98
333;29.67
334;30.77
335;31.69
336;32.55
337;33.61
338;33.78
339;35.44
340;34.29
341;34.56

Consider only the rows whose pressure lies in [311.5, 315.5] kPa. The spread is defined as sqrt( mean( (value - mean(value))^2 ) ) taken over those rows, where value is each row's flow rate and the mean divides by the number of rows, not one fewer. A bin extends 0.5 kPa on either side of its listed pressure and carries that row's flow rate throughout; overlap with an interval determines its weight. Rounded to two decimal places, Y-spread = 0.41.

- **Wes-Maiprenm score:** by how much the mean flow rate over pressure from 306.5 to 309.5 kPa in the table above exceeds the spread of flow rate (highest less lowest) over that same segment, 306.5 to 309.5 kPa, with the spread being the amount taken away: 27.9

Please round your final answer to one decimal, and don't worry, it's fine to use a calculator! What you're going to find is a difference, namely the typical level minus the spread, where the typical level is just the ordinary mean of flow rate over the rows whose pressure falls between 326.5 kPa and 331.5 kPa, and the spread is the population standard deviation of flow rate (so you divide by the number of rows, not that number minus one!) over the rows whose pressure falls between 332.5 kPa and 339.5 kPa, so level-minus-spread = 28.4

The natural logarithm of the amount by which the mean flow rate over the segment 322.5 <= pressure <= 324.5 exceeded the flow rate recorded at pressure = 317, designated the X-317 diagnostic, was -3.7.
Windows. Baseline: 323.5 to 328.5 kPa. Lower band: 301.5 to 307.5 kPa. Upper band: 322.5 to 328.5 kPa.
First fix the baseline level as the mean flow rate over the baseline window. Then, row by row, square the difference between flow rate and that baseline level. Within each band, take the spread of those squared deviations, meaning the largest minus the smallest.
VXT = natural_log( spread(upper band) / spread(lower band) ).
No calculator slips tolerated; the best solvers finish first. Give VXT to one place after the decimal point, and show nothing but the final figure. -1.4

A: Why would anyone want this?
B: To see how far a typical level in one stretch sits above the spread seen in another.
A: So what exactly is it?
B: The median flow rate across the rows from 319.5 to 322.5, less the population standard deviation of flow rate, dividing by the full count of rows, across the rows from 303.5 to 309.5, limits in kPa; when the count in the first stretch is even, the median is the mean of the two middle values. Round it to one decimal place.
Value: 32.6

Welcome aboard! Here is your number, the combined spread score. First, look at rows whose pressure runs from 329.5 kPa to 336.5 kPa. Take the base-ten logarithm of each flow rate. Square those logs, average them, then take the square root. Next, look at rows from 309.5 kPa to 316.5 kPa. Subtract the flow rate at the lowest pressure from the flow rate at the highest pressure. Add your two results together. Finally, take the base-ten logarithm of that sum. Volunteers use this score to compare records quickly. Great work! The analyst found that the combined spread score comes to 0.7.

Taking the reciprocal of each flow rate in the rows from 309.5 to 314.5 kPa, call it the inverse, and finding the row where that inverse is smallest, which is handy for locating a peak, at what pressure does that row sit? 311 kPa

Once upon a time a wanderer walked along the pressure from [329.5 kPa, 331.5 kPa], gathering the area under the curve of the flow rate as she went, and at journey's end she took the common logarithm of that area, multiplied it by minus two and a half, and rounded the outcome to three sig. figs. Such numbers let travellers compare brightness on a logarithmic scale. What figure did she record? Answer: -4.42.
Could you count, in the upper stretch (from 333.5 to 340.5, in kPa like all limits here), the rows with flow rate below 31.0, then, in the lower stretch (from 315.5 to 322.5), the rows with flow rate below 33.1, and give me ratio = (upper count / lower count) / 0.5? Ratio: 1.0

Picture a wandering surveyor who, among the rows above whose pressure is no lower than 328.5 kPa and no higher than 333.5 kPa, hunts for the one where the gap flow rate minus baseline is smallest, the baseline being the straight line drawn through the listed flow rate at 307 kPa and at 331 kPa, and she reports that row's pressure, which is 330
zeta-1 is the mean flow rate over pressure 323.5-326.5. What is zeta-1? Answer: 33.8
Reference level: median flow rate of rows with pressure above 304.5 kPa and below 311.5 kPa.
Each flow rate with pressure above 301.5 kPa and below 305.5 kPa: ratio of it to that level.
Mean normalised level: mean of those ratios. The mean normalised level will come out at 0.97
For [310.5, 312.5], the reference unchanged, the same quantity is 1.00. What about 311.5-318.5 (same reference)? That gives 1.02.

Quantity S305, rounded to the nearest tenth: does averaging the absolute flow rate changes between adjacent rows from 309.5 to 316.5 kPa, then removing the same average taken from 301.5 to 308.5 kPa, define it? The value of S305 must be -1.1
